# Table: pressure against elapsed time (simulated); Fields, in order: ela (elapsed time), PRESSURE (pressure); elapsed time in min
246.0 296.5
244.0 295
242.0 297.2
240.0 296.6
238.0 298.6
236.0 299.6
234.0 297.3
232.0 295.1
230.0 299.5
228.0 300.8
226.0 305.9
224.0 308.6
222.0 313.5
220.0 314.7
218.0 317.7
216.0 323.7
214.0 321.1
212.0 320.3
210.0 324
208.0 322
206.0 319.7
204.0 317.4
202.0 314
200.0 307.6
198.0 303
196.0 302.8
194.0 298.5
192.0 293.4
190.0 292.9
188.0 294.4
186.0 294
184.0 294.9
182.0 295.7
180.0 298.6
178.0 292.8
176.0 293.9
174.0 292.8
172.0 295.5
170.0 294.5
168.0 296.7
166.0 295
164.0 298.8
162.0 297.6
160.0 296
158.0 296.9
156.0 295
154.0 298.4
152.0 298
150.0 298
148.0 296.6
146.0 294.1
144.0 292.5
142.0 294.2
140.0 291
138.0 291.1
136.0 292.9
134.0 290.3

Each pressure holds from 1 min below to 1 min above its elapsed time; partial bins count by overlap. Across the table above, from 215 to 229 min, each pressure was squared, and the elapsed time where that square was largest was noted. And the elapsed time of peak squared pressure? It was 216.0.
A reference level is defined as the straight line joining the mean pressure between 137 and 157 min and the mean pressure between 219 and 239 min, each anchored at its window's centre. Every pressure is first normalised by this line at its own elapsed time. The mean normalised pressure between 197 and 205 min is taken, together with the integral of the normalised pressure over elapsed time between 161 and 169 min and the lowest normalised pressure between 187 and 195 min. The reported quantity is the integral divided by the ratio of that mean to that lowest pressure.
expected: 7.6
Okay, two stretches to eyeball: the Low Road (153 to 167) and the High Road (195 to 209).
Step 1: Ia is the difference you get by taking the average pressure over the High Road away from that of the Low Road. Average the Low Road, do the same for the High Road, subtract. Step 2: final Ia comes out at -16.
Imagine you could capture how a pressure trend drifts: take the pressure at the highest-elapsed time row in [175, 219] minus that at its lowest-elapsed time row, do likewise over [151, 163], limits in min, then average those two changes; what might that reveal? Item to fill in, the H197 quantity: 11.7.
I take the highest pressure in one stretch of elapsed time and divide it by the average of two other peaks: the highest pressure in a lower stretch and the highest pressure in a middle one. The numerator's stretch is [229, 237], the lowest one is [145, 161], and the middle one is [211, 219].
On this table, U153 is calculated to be 0.96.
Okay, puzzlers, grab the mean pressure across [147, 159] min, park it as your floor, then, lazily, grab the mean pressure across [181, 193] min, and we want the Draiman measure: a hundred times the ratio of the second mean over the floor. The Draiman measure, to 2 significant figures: 99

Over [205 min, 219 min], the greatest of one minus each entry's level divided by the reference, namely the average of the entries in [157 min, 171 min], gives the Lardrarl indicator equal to -0.072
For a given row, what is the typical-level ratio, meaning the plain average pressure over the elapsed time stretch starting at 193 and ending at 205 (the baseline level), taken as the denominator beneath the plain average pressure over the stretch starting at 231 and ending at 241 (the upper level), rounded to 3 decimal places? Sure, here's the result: 0.968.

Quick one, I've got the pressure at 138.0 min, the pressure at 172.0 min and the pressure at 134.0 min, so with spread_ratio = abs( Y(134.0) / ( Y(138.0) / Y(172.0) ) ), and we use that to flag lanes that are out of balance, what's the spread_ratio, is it 295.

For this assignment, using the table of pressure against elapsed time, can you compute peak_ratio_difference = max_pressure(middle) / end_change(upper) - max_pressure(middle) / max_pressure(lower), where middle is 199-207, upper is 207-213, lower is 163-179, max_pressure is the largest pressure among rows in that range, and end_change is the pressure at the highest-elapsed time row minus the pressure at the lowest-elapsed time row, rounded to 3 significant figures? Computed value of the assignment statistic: -189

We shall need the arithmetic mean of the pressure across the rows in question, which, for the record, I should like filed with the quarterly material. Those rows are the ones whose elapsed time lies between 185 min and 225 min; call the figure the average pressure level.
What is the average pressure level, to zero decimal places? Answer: 310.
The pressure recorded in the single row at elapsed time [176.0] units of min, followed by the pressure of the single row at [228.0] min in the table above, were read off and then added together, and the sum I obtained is 595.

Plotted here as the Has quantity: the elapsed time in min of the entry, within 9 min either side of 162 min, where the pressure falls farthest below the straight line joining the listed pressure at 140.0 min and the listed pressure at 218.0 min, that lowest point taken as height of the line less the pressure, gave 170.0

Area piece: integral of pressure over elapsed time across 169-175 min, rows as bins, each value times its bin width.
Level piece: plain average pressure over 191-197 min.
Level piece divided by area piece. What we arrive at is 0.169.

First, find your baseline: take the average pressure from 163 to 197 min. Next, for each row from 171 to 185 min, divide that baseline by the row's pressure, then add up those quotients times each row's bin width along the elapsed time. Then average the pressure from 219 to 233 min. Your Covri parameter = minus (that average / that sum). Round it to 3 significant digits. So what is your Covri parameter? -21.8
